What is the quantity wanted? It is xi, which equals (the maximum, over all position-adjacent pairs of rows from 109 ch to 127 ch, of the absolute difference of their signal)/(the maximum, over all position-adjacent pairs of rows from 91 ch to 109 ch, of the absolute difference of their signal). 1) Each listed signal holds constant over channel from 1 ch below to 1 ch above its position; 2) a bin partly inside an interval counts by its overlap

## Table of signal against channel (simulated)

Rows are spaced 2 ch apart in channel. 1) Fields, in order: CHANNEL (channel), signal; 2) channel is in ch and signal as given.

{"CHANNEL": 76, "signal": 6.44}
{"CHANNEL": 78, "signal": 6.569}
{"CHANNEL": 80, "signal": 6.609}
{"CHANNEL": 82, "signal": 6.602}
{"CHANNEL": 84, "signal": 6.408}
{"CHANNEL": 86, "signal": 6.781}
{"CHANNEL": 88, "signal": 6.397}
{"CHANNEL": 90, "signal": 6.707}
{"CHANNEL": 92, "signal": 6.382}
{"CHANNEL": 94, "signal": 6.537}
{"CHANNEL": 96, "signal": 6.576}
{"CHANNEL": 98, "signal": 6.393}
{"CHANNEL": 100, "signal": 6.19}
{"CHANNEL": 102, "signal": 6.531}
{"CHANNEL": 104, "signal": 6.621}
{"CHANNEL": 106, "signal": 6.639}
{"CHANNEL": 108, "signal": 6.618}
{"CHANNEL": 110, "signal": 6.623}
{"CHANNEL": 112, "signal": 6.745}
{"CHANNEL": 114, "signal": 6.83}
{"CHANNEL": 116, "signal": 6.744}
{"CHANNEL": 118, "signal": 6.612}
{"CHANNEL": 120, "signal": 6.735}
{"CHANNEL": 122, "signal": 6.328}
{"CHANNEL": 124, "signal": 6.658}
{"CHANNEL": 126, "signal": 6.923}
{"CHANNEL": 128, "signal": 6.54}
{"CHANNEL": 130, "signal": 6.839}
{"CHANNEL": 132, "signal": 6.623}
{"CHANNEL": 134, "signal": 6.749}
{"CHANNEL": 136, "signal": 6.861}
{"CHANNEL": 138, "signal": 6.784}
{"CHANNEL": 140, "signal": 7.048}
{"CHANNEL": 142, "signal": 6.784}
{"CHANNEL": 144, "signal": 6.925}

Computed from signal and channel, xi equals 1.19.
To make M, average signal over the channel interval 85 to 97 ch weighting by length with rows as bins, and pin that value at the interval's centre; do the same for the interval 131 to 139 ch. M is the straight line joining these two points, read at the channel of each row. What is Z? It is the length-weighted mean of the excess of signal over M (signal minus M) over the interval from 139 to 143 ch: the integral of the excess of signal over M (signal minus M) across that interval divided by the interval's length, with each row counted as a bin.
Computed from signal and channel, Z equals 0.14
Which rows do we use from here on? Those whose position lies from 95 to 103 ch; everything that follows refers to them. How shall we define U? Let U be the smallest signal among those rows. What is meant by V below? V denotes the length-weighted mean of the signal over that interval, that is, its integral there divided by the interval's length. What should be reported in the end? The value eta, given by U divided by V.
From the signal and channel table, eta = 0.964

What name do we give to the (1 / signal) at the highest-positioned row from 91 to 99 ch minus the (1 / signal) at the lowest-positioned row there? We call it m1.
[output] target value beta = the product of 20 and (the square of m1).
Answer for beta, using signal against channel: 0.0000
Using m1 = -0.0003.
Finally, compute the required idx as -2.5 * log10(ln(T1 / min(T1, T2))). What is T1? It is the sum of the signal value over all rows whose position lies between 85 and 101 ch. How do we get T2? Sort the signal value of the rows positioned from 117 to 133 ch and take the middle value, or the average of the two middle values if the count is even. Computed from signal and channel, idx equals -0.783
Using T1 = 52.0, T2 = 6.64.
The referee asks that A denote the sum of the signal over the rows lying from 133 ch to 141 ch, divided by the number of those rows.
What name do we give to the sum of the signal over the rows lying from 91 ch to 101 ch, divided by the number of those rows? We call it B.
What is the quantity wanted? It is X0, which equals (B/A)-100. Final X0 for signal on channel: -99.06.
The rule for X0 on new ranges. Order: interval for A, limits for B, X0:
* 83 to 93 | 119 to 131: -98.98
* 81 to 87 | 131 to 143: -98.97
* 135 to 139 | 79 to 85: -99.04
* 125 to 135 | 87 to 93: -99.04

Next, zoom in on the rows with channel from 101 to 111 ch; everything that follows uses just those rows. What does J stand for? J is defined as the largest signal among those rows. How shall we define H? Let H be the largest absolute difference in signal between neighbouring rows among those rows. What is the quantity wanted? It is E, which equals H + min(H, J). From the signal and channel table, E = 0.18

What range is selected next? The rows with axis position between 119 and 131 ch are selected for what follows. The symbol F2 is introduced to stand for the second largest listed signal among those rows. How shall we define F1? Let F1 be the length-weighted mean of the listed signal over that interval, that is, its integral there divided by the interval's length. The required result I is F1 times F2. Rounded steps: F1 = 6.67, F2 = 6.839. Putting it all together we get 45.6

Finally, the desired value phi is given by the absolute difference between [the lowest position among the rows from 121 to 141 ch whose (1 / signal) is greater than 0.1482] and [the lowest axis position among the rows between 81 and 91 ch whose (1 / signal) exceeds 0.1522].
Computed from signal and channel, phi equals 38 ch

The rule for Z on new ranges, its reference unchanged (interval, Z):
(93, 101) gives -0.17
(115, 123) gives -0.08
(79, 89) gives 0.03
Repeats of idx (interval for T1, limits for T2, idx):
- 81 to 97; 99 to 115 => -0.789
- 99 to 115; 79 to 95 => -0.797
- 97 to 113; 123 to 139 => -0.777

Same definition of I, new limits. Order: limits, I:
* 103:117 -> 45.1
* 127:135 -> 45.1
